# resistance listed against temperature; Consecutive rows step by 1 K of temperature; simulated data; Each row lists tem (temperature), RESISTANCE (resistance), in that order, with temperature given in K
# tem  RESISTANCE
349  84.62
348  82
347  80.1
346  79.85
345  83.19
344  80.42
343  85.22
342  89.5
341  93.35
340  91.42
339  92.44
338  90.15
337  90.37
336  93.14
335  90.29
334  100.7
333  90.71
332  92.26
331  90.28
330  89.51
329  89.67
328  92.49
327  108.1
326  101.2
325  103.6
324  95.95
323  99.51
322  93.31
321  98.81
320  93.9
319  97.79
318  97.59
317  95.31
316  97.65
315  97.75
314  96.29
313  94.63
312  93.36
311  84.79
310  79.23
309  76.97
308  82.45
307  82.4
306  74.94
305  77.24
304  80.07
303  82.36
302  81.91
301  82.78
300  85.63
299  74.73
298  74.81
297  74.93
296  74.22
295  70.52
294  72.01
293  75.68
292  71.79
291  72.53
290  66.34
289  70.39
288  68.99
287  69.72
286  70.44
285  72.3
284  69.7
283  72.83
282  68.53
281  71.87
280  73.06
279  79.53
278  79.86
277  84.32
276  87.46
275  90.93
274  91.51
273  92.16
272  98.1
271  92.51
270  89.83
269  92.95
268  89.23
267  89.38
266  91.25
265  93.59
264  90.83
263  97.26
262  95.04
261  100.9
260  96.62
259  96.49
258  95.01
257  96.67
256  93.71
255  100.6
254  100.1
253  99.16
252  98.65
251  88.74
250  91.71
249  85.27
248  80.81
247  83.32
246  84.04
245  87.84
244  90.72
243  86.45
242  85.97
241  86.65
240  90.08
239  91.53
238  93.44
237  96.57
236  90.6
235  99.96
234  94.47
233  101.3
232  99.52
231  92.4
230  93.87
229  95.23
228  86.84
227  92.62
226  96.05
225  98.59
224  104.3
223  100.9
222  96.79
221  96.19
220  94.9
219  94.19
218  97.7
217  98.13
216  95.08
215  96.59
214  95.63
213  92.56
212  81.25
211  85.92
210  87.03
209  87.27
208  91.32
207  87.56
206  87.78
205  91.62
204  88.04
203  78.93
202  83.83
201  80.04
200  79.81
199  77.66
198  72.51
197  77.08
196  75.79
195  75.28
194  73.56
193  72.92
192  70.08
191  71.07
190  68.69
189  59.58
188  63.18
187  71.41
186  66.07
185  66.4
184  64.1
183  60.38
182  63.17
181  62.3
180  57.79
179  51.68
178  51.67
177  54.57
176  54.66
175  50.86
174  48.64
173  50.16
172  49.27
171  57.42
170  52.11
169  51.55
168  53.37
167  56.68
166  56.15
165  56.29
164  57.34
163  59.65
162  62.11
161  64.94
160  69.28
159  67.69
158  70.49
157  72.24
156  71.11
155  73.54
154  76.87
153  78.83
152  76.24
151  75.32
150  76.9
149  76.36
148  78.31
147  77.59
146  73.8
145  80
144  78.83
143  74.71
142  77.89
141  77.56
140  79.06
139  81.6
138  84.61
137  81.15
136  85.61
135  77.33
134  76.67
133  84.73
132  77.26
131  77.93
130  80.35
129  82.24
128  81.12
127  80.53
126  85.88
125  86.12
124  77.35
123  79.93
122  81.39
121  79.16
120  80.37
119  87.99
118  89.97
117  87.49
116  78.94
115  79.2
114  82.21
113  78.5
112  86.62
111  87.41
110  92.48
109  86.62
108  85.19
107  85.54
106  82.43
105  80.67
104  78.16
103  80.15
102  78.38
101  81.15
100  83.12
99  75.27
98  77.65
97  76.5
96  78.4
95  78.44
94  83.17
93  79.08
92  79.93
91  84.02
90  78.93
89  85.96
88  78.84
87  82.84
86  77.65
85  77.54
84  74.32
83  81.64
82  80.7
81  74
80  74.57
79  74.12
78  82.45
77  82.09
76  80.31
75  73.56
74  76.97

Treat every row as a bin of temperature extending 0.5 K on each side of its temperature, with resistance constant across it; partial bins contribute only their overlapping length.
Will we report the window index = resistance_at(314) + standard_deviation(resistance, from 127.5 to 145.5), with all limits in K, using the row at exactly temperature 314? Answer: 99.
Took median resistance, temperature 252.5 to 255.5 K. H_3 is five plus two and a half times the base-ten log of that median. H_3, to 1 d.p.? 10.0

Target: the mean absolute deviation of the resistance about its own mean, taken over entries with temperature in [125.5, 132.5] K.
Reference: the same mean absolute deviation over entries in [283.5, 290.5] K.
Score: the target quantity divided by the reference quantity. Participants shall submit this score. 1.7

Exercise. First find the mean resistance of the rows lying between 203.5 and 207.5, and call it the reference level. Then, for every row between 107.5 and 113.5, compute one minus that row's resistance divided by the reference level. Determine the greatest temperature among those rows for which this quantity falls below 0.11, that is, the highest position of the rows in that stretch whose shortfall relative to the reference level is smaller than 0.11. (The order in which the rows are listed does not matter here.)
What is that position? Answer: 112 K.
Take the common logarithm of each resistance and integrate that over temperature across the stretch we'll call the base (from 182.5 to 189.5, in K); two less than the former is 10.7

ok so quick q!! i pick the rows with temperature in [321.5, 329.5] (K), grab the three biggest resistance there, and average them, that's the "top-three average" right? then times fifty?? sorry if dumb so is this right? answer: 5215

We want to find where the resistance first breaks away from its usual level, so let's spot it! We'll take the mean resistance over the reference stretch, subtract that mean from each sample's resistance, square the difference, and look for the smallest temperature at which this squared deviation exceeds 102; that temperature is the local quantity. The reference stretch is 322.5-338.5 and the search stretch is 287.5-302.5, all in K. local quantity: 288 K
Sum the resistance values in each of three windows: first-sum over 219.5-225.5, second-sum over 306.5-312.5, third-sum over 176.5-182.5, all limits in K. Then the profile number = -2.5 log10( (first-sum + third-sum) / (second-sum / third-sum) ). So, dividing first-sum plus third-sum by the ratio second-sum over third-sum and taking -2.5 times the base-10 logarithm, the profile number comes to -7.01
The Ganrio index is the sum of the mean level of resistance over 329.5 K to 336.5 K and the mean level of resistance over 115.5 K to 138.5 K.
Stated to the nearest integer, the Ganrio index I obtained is 174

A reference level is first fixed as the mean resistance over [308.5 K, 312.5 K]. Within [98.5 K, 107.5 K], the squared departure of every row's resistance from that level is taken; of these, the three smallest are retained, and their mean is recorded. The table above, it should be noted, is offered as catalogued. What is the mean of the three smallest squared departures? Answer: 1.8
